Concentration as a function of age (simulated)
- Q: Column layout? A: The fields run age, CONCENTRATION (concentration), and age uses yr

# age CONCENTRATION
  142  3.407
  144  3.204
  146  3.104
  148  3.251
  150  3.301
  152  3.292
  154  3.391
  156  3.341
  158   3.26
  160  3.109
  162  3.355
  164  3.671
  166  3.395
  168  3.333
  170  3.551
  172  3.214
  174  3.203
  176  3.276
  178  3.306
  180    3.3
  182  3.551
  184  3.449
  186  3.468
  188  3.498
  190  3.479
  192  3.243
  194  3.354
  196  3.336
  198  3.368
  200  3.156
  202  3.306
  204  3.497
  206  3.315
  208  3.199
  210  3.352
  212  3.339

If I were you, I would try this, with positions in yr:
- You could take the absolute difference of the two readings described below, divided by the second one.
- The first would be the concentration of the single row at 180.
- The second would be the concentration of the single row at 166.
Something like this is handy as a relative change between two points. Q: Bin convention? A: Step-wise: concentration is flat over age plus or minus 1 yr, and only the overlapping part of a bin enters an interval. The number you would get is 0.028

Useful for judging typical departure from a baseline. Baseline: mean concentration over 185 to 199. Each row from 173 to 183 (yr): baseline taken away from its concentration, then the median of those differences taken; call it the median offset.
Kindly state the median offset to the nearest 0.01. -0.09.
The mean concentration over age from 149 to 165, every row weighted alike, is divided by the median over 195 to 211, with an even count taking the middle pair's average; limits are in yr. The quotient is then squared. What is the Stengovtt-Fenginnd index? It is 1.01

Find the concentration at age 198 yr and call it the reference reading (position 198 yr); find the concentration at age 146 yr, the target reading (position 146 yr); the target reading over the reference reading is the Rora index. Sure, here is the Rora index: 0.92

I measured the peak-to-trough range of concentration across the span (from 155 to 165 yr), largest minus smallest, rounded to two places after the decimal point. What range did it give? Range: 0.56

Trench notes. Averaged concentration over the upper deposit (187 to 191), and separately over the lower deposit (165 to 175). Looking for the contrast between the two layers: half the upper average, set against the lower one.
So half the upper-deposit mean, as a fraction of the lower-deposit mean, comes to 0.522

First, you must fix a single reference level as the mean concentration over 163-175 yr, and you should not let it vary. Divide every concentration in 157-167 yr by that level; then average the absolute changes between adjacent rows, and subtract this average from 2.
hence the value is 1.93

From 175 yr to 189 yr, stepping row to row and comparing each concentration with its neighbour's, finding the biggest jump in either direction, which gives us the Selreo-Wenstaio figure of 0.25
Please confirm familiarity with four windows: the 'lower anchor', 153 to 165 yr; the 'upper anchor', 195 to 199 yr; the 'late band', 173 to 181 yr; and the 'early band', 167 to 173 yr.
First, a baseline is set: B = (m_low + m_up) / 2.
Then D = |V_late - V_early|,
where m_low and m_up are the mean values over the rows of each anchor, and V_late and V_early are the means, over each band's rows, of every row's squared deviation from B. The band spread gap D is 0.011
